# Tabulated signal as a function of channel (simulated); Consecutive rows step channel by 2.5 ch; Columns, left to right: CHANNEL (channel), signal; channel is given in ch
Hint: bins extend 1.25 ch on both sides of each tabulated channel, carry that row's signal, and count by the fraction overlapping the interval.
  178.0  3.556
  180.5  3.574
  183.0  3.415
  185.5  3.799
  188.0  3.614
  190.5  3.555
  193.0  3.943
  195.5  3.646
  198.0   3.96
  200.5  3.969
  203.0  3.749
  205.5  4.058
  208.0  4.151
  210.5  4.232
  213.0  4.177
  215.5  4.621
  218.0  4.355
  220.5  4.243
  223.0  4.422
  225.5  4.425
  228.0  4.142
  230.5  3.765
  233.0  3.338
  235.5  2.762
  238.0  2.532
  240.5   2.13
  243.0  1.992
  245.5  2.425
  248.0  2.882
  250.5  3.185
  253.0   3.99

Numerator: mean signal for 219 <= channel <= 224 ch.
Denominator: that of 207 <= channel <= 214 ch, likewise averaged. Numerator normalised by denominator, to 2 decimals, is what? 1.03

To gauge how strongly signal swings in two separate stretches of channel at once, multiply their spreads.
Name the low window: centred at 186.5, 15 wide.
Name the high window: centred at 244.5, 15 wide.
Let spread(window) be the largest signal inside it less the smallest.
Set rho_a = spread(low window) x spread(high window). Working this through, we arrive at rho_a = 0.63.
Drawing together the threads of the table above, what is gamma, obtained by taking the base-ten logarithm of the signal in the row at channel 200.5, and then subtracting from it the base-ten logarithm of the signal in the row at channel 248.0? 0.14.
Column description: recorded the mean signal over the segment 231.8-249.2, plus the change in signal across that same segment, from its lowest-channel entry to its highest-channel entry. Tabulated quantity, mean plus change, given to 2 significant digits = 2.1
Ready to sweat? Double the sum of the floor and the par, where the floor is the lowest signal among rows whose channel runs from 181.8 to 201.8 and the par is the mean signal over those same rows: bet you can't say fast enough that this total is 14.3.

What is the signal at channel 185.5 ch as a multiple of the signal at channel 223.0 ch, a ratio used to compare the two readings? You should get 0.86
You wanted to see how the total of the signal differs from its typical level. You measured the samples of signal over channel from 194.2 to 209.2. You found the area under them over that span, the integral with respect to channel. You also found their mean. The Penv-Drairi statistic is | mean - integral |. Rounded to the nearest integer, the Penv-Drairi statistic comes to 55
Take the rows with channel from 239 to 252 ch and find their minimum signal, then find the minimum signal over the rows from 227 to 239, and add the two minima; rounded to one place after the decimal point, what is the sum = 4.5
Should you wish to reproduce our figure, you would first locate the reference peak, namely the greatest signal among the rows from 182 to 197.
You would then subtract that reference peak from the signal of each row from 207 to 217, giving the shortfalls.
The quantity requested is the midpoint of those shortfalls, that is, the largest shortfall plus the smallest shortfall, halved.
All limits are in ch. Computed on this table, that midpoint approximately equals 0.4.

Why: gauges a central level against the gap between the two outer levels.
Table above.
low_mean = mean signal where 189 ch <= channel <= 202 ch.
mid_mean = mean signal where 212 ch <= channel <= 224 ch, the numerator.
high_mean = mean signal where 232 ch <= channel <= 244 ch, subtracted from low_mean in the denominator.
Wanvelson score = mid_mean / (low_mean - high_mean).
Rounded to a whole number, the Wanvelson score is 3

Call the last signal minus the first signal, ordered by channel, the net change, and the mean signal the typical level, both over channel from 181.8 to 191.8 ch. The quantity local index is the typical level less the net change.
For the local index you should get 3.46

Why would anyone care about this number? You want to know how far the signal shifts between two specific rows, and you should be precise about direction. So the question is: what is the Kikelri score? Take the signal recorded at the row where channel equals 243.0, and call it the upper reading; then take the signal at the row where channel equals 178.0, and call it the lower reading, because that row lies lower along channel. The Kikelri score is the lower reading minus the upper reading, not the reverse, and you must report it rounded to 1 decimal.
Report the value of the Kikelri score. 1.6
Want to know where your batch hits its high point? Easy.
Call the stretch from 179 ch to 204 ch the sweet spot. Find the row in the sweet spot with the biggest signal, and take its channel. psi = 200.5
